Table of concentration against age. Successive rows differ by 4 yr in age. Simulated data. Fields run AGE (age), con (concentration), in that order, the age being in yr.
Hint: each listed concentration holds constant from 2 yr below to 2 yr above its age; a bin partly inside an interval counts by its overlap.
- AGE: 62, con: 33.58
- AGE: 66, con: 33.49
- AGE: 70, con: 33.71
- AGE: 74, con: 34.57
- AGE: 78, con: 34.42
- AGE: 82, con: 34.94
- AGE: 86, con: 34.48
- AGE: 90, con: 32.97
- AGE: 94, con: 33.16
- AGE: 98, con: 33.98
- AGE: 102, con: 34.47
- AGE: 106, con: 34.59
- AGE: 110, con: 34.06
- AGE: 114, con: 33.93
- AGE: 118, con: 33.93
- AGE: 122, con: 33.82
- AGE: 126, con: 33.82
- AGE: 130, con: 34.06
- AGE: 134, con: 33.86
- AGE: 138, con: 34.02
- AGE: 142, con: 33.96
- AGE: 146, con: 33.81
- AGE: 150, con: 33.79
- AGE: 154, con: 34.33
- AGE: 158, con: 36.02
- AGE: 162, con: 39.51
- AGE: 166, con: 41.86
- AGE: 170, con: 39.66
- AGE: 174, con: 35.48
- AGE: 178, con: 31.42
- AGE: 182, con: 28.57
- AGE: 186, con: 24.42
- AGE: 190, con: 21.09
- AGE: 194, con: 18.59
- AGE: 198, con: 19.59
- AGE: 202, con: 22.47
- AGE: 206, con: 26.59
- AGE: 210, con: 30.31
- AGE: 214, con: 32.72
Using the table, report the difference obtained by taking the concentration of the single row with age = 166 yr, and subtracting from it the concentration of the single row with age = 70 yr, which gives 8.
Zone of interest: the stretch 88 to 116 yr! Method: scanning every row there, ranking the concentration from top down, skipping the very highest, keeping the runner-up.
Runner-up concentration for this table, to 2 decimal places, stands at 34.47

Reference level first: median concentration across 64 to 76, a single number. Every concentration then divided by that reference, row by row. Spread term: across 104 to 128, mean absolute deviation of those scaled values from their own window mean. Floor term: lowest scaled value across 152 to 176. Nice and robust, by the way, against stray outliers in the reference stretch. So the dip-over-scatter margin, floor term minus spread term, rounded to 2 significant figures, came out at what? 1.0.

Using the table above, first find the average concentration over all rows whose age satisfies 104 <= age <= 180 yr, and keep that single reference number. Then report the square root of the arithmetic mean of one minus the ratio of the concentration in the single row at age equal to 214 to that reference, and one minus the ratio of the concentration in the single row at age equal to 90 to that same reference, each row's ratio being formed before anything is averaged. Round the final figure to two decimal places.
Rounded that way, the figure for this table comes 0.25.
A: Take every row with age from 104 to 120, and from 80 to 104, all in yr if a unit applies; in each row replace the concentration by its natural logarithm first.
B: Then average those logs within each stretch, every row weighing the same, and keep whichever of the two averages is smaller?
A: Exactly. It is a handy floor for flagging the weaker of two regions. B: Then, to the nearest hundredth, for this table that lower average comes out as 3.53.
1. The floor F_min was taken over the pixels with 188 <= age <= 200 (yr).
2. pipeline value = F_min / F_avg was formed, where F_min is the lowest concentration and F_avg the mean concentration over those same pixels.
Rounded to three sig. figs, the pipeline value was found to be 0.941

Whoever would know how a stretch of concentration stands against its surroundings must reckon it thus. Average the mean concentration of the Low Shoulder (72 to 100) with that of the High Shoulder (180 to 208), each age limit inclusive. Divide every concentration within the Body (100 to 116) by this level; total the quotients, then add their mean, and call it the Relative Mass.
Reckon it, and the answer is 6.00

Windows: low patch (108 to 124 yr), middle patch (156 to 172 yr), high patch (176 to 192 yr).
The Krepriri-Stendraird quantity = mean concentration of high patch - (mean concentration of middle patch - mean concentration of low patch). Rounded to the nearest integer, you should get 21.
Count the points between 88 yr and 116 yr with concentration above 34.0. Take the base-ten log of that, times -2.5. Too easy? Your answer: -1.2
